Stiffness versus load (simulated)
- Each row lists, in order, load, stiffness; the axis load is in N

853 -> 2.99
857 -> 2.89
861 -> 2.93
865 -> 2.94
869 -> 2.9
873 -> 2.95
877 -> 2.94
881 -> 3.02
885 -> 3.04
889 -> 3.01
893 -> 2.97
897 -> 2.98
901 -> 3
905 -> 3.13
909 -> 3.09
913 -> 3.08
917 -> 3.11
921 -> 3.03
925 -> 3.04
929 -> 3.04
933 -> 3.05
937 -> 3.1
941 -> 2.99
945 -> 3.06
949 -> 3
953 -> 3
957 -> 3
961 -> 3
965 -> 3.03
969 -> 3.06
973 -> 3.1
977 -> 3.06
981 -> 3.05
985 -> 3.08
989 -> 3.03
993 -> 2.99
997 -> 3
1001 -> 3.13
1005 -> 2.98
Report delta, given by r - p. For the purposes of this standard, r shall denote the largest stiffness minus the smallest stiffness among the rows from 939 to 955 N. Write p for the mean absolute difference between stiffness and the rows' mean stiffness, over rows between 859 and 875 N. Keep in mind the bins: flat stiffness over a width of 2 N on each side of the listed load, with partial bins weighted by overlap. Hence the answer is 0.055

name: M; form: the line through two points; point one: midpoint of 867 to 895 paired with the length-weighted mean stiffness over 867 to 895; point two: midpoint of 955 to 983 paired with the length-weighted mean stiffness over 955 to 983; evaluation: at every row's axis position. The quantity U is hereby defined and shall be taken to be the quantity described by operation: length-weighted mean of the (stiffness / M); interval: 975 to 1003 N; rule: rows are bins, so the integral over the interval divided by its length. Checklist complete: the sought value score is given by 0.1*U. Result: 0.100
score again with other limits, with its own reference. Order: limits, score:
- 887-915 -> 0.102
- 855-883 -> 0.099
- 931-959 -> 0.100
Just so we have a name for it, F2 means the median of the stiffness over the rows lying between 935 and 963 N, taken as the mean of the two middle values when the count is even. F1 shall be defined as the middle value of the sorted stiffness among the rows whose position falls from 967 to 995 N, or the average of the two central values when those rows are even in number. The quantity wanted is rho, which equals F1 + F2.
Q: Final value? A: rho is 6.060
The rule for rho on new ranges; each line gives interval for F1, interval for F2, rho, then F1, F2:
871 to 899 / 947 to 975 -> 5.980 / 2.98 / 3.00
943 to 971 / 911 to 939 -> 6.050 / 3.00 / 3.05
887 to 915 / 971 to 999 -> 6.060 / 3.01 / 3.05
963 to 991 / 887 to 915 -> 6.070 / 3.06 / 3.01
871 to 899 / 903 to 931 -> 6.060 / 2.98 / 3.08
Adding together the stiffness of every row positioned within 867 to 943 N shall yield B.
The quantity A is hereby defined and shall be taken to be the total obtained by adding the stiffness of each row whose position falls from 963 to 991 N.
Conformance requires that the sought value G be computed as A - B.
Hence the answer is -36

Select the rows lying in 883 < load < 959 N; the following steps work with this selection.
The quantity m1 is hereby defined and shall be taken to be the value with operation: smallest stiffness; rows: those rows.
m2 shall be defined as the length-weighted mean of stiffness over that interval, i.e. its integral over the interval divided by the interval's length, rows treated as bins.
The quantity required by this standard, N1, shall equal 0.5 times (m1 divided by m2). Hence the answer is 0.489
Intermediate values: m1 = 2.97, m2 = 3.04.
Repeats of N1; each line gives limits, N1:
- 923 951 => 0.492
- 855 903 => 0.487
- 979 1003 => 0.491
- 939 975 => 0.494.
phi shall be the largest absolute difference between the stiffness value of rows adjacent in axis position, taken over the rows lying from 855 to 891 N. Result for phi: 0.08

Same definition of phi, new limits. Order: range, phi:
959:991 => 0.05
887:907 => 0.13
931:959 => 0.11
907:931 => 0.08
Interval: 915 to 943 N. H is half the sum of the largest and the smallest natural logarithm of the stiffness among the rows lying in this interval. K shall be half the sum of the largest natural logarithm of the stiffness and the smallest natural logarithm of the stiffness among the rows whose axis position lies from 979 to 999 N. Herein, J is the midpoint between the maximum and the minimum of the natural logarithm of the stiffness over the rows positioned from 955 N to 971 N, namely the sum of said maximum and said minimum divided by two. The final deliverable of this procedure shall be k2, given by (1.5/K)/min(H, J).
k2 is 1.22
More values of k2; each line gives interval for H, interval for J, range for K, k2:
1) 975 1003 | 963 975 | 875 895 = 1.22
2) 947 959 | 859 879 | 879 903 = 1.27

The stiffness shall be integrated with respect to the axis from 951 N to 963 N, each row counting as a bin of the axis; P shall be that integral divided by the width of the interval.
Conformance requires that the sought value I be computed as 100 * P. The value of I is 300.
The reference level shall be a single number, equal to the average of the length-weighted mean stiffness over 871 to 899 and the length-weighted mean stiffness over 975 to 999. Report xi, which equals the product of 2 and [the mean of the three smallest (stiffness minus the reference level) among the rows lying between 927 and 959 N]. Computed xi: -0.03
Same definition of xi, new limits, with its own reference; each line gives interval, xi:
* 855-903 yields -0.21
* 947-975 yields -0.02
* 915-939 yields 0.05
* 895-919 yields 0.02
